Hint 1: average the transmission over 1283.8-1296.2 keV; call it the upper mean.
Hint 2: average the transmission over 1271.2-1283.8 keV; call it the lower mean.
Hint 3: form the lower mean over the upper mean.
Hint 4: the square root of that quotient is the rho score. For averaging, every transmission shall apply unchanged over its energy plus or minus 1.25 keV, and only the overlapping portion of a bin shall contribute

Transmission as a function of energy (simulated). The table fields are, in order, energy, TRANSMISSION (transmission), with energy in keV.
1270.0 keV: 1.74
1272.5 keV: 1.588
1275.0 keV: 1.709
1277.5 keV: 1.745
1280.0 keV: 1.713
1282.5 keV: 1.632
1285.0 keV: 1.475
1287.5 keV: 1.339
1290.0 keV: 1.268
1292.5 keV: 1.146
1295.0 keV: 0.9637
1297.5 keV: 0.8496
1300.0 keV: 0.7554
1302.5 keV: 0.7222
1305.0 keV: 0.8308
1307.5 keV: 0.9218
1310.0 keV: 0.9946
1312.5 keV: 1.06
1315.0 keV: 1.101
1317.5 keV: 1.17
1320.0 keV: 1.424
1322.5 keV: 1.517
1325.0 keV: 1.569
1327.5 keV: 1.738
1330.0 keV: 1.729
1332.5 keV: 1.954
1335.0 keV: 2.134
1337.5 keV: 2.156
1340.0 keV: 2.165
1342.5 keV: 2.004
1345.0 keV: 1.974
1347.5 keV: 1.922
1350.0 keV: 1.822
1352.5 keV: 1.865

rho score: 1.2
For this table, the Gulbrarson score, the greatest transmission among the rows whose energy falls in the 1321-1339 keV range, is 2.156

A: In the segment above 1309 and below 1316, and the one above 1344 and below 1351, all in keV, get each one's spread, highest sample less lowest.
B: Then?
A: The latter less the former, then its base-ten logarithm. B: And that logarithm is -1.34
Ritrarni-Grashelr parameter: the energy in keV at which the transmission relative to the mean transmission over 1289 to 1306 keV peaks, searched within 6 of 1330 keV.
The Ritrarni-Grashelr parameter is 1335.0 keV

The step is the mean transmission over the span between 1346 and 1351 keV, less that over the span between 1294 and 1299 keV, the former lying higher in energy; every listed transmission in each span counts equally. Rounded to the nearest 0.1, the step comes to 1.0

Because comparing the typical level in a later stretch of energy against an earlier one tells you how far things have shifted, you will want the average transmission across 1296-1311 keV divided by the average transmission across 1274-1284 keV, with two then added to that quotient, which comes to 2.50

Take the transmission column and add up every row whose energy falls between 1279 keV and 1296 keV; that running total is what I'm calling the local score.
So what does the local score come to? 10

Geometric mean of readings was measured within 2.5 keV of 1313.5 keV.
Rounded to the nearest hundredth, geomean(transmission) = 1.08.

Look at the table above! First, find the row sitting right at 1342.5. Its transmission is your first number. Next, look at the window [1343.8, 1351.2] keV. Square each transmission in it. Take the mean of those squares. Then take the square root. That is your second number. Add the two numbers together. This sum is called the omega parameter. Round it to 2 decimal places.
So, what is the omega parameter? 3.91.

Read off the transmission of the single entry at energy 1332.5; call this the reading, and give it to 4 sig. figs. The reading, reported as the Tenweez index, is 1.954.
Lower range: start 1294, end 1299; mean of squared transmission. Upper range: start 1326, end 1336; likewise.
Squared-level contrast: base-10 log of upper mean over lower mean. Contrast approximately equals 0.64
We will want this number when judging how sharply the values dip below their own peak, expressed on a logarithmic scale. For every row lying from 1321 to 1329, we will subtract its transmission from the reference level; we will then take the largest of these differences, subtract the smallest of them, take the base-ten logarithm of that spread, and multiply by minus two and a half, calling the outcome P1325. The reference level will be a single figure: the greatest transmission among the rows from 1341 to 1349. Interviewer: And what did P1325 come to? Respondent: 1.6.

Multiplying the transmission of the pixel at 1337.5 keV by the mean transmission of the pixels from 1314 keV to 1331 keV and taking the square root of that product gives 1.78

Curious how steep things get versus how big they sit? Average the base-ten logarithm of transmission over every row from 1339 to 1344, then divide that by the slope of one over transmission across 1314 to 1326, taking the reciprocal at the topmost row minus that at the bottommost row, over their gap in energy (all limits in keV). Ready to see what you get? -12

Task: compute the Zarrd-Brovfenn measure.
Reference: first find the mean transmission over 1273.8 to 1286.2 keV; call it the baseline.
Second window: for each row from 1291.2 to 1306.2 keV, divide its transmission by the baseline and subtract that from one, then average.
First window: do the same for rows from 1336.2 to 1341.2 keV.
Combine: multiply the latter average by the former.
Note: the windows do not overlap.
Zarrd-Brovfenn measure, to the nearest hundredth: -0.14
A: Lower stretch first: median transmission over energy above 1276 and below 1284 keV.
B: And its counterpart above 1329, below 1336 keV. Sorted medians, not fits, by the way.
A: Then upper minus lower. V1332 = 0.24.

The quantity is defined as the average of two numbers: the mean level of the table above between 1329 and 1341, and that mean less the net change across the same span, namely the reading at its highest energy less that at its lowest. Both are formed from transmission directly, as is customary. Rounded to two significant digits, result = 1.8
